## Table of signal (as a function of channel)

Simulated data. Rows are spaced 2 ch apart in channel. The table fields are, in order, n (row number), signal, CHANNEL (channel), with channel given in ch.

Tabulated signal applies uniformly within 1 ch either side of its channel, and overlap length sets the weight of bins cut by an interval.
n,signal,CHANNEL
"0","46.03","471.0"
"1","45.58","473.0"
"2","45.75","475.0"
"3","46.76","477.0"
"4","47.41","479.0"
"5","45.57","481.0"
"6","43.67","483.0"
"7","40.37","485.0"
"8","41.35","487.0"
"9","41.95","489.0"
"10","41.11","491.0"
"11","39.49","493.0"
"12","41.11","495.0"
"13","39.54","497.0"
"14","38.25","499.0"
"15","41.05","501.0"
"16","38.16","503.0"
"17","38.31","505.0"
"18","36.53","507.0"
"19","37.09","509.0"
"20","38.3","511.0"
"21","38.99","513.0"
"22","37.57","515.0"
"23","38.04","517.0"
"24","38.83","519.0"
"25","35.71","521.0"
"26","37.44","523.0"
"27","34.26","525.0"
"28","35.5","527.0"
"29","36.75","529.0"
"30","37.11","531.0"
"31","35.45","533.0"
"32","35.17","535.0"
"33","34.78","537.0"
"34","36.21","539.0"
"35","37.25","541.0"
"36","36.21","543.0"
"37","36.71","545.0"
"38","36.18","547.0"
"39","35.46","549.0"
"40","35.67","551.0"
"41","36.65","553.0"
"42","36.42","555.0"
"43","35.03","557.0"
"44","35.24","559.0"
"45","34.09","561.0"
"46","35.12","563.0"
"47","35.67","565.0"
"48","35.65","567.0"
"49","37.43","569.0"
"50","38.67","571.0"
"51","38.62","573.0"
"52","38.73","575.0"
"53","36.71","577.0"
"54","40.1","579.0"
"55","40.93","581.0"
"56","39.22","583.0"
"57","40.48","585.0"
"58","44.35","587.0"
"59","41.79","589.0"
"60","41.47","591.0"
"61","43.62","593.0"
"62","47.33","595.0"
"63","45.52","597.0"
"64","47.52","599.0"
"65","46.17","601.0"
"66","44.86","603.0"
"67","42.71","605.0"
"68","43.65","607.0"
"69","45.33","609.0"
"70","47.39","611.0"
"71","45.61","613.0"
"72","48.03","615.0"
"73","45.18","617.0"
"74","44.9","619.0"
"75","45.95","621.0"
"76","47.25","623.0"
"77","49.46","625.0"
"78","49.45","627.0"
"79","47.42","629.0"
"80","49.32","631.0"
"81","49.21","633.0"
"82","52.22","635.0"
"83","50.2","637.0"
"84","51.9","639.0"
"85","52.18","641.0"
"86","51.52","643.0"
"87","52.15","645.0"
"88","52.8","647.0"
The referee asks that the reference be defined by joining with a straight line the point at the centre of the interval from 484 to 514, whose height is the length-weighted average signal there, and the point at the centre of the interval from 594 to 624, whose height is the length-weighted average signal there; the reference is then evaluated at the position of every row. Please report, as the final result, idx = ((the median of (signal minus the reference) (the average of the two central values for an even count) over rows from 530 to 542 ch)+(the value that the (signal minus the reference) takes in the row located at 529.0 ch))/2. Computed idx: -5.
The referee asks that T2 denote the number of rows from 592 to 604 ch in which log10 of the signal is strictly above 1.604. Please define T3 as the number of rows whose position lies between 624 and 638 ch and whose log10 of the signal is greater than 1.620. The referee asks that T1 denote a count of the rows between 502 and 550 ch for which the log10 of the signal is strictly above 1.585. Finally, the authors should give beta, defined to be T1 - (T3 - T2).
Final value 1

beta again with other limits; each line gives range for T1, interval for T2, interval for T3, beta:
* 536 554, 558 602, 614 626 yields 4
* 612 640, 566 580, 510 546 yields 14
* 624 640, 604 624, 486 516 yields 17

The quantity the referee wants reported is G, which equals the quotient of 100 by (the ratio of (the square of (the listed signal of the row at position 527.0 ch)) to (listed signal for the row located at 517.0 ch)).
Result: 3.02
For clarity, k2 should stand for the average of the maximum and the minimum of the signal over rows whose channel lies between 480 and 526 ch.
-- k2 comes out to 40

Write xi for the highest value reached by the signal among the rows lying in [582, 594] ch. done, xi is 44.35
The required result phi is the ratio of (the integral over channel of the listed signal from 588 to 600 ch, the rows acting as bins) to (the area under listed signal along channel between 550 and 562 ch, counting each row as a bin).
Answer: 1.25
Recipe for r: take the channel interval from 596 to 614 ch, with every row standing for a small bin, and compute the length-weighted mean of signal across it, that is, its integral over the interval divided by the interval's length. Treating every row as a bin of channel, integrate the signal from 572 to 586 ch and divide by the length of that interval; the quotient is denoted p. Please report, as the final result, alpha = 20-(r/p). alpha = 18.8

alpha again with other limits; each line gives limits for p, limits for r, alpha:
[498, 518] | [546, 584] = 19.0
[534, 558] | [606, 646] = 18.7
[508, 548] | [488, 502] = 18.9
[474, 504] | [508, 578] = 19.1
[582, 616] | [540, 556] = 19.2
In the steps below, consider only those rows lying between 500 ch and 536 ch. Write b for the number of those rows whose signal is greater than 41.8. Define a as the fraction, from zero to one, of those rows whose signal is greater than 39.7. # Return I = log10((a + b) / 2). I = -1.6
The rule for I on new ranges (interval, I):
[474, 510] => 0.5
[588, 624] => 0.9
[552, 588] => -0.2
